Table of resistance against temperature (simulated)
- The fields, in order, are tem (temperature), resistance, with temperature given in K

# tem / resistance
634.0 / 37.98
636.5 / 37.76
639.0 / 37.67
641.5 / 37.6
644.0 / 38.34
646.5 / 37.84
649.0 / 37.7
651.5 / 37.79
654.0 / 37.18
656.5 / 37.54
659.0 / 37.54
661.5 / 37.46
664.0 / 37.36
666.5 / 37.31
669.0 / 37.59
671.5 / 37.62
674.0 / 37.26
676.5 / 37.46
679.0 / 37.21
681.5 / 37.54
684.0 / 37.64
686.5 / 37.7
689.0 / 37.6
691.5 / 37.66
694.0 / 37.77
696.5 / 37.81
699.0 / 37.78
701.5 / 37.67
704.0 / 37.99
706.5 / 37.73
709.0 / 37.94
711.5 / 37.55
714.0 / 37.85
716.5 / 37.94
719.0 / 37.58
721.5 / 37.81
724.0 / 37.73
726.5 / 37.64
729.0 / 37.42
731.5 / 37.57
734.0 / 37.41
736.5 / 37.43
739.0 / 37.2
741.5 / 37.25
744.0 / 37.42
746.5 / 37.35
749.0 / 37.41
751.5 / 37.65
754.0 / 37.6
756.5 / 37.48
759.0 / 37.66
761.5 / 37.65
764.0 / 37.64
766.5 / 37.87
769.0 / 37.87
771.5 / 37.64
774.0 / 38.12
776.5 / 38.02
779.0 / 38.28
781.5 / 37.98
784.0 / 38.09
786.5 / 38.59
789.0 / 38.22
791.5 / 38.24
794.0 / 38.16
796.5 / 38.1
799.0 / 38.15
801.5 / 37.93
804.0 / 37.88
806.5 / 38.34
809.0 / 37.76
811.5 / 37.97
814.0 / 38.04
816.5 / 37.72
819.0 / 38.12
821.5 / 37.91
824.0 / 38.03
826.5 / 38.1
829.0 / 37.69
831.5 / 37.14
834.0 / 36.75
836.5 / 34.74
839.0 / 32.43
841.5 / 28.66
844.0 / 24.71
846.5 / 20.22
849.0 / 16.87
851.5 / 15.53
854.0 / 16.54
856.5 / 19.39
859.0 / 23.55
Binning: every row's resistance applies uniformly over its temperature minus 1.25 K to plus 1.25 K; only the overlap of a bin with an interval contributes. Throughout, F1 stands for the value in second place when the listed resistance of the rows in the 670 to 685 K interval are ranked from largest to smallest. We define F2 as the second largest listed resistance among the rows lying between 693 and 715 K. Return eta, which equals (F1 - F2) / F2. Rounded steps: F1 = 37.62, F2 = 37.94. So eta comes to -0.01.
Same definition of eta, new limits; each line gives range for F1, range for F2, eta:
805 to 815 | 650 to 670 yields 0.01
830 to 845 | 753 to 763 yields -0.02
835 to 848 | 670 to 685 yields -0.14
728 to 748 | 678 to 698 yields -0.01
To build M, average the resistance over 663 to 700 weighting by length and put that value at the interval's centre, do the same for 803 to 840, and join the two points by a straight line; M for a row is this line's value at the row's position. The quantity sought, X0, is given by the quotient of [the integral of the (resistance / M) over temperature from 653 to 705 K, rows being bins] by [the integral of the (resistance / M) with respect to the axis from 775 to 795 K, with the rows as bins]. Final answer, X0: 3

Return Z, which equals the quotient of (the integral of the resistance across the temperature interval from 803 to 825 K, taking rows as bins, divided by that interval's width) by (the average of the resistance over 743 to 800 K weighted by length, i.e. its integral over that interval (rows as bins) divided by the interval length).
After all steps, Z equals 1.00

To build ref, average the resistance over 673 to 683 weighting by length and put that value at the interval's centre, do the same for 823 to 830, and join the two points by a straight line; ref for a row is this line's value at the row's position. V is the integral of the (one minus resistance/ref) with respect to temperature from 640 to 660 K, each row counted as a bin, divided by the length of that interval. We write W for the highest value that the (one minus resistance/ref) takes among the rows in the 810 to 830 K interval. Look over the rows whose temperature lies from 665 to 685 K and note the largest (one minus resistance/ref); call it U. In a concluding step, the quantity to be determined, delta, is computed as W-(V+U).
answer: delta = 0.014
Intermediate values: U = 0.0046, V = -0.011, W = 0.007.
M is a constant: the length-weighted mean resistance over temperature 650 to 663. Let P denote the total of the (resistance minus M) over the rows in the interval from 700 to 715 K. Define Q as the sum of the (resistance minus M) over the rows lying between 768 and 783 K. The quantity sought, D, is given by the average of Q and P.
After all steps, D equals 2.3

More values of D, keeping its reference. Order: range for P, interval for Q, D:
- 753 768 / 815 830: 1.7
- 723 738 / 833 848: -23.7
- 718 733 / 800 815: 1.8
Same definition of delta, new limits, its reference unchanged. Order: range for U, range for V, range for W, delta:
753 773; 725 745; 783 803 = -0.012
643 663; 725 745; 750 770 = -0.002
